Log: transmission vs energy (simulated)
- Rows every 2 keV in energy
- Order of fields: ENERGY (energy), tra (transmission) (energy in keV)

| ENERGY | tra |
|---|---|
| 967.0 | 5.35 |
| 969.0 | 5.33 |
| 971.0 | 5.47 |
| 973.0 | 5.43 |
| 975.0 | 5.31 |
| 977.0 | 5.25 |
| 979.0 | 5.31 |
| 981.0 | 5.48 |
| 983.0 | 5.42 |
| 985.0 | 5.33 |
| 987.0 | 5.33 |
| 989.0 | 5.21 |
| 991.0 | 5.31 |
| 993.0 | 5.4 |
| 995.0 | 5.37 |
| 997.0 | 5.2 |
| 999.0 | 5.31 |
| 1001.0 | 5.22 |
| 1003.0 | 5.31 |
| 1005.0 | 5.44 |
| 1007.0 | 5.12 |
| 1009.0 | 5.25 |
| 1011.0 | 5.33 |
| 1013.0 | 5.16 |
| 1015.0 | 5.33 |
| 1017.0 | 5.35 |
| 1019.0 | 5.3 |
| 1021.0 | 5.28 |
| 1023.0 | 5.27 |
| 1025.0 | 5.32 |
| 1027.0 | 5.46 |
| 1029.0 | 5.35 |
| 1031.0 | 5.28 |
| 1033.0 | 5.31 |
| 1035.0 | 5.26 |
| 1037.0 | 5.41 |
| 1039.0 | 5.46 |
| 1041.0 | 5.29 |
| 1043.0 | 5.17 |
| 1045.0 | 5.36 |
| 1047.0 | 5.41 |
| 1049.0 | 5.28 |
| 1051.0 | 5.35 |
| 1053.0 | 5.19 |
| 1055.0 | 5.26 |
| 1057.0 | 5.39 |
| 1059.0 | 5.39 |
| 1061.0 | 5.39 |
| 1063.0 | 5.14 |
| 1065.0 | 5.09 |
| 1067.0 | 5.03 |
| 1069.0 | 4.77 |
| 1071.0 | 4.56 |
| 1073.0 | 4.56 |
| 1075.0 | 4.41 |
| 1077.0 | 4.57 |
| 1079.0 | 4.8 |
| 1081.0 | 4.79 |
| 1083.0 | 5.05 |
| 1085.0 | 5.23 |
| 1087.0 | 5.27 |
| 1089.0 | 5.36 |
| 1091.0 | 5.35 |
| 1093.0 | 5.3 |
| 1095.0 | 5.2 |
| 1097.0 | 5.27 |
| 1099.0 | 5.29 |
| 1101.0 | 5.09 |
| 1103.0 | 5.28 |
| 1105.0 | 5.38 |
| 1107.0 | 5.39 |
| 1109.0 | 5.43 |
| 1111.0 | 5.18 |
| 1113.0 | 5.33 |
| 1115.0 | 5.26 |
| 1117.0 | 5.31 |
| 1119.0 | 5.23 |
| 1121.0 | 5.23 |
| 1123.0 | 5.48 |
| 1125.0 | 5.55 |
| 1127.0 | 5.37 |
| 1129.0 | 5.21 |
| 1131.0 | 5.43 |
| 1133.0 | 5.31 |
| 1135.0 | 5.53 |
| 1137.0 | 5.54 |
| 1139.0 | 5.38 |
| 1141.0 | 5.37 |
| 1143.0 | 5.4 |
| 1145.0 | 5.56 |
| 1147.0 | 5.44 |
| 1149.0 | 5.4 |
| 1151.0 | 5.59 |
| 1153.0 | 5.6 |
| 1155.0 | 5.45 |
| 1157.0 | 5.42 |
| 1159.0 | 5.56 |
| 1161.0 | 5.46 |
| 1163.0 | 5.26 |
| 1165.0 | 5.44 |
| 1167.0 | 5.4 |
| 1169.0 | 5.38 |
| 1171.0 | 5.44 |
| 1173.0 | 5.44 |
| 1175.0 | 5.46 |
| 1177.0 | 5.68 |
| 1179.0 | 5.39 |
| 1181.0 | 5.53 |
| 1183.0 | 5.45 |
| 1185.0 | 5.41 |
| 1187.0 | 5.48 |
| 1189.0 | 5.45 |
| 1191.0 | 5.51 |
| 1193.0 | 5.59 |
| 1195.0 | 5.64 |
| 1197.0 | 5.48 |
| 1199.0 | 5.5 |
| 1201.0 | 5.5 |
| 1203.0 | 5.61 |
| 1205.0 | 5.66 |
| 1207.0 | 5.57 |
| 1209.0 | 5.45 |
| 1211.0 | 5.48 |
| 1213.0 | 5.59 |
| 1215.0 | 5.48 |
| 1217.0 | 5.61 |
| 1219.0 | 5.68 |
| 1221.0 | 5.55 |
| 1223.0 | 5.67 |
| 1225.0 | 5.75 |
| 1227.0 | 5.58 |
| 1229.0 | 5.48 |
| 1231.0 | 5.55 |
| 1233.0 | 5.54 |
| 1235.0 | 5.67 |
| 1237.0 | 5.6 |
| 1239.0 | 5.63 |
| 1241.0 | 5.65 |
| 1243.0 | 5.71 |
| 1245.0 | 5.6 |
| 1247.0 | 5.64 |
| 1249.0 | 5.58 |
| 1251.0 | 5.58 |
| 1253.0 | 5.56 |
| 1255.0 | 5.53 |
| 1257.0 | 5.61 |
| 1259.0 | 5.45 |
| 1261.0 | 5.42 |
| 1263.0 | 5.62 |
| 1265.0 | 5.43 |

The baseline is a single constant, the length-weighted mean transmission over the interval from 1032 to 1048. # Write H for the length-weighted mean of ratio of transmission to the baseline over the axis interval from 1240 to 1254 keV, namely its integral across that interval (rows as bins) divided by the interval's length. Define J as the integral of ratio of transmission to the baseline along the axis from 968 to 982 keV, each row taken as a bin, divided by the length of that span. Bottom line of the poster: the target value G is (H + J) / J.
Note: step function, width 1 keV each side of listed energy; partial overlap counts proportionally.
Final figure 2.05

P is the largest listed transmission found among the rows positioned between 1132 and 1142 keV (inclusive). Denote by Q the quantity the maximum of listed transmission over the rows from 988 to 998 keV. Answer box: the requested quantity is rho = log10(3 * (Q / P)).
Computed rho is 0.466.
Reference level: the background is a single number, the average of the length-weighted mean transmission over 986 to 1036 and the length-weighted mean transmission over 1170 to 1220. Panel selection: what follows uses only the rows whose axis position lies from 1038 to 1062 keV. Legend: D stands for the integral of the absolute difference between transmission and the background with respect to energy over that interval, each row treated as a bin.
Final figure 2.2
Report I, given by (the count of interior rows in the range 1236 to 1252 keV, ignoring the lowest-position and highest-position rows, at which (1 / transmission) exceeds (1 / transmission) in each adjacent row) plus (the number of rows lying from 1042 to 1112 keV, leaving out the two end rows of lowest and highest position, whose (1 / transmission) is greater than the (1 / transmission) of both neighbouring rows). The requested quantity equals 7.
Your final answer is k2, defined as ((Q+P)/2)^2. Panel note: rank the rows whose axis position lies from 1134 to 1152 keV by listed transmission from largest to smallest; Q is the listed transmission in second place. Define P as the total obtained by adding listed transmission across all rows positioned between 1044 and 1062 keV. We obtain 718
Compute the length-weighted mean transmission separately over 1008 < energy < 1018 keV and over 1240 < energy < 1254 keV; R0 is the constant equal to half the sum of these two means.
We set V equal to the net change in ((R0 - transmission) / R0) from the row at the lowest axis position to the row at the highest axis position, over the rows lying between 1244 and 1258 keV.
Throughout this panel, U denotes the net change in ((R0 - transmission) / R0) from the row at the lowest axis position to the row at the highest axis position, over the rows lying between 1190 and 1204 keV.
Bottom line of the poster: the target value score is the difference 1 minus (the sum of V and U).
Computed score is 1.02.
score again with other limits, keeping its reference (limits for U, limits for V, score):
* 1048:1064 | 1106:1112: 0.94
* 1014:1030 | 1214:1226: 1.05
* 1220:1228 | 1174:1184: 1.00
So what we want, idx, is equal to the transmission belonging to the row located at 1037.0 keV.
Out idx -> 5.41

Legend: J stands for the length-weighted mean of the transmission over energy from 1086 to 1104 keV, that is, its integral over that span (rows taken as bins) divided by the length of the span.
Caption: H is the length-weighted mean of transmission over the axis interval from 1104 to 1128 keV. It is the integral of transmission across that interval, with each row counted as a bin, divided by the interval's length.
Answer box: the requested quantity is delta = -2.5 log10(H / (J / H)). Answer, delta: -1.84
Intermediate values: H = 5.345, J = 5.27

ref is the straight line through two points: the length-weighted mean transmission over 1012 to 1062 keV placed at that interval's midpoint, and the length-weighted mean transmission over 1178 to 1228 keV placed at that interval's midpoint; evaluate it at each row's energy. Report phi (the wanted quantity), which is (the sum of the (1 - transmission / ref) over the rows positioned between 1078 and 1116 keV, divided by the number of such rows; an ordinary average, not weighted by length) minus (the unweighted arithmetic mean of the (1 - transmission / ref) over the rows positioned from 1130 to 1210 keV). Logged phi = 0.03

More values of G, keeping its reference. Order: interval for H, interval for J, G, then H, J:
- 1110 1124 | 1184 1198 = 1.96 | 0.99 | 1.03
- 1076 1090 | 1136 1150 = 1.92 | 0.94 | 1.02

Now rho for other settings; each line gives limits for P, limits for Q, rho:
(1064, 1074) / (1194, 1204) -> 0.522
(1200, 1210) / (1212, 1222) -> 0.479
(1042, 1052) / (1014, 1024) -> 0.472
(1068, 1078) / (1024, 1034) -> 0.536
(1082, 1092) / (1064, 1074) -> 0.455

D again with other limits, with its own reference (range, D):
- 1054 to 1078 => 10.7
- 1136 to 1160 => 1.9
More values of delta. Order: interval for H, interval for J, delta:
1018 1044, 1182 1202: -1.78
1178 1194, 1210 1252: -1.82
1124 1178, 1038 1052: -1.86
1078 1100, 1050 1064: -1.76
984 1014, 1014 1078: -1.83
